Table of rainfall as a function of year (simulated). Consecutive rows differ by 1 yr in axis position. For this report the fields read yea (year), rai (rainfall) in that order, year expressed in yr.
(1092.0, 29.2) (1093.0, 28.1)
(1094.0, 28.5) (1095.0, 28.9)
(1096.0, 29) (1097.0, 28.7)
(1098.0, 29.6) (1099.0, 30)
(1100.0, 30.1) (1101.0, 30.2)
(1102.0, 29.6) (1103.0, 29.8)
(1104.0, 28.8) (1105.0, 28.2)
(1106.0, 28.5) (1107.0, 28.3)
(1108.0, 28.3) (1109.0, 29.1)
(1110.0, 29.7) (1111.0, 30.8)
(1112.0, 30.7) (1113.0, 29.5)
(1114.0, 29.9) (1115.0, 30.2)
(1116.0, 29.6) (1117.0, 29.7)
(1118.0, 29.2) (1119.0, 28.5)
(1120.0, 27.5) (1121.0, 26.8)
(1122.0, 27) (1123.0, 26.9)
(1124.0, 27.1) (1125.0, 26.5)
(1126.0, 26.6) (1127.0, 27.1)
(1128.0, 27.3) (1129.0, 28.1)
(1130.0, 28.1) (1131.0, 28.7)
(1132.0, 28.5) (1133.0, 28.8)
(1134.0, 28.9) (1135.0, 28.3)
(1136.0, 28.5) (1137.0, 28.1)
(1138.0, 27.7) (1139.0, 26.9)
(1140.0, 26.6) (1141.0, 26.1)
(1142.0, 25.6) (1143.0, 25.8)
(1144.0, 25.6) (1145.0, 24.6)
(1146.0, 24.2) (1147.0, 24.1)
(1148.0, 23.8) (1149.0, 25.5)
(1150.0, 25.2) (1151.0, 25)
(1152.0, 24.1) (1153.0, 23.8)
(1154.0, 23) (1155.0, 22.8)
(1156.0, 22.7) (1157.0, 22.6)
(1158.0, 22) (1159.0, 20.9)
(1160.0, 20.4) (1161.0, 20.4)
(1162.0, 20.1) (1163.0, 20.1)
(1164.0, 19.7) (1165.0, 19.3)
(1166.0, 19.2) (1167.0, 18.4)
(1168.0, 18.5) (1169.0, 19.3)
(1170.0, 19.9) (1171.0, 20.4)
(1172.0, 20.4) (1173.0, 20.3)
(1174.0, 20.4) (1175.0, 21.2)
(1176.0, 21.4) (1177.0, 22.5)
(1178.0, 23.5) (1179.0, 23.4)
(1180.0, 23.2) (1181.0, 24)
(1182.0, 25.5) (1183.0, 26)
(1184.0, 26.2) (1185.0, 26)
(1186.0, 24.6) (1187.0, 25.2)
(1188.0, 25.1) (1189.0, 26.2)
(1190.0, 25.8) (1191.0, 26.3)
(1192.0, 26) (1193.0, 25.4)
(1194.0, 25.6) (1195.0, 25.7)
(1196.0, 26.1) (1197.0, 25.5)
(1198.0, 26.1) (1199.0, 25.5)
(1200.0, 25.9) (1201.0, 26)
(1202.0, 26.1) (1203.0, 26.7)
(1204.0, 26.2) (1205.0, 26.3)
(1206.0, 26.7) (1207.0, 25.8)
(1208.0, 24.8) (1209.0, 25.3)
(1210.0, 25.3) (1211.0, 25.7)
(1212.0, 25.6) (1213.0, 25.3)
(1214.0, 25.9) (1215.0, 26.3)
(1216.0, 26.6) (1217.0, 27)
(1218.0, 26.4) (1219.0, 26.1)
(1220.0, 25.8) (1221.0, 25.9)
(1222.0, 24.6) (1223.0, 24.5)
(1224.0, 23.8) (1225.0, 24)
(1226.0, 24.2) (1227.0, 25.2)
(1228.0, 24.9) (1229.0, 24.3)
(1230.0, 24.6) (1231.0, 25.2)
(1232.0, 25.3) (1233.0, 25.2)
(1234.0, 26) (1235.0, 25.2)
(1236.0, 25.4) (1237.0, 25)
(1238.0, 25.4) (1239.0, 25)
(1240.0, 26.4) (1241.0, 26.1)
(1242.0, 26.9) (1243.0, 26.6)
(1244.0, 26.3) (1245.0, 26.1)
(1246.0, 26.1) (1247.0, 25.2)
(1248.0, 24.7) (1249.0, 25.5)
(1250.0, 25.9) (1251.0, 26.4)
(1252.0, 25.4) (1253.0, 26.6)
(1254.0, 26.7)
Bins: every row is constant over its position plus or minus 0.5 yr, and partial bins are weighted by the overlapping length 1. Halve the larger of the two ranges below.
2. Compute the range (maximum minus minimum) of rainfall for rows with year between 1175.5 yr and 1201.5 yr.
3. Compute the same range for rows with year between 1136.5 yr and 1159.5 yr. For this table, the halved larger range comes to 3.6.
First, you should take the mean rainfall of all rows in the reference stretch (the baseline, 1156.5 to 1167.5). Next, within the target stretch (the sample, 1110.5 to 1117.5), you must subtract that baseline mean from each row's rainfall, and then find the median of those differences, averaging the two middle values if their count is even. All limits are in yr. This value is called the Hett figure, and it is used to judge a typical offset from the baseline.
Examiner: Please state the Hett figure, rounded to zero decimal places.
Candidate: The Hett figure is 10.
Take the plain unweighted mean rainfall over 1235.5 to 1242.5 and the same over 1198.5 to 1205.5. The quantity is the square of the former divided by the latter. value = 25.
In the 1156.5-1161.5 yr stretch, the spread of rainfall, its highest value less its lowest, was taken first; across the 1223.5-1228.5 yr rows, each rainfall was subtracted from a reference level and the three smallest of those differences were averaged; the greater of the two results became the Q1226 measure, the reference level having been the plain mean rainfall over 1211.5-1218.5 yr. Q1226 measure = 2.2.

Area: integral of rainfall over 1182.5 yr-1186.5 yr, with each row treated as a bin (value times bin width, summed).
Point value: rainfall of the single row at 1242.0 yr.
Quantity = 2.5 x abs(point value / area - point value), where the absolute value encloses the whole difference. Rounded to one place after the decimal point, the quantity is 66.6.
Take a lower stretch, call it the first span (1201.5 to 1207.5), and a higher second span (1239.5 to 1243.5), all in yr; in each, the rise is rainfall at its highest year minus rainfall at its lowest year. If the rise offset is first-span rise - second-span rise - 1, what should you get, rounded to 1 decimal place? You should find -1.5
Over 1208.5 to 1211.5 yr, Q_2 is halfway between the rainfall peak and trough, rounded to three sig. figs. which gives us 25.5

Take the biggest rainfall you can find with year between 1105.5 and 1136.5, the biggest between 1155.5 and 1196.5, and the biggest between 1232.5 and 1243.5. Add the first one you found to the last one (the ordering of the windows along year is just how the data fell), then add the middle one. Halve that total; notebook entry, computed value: 42.0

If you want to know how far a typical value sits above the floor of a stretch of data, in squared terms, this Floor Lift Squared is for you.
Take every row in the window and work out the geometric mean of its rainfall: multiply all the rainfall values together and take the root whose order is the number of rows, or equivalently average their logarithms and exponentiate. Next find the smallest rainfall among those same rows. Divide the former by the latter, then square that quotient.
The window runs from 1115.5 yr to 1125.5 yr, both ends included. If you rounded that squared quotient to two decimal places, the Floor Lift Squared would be 1.10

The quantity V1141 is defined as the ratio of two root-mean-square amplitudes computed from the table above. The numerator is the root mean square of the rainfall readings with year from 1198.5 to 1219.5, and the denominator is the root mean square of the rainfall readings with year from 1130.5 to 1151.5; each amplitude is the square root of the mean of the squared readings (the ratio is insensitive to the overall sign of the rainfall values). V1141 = 0.98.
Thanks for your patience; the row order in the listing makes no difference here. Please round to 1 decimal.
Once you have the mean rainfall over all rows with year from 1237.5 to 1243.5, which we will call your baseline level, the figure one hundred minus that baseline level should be 73.9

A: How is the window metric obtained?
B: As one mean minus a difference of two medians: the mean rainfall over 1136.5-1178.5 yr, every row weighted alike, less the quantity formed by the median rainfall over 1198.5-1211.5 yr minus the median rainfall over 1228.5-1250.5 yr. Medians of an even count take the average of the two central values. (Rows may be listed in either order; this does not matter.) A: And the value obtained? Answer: 22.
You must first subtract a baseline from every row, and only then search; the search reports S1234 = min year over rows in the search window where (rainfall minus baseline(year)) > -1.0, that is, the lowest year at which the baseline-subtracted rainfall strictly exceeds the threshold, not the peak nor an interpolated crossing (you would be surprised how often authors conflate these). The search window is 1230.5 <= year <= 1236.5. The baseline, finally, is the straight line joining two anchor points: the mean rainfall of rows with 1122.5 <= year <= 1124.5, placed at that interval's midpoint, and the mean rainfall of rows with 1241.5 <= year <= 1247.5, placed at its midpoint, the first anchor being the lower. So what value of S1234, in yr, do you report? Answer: 1232.0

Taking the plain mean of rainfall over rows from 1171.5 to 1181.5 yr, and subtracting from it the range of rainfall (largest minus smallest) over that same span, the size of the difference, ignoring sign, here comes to 18.3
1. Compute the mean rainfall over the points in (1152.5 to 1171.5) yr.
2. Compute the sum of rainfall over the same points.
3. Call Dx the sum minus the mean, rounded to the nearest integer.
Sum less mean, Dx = 373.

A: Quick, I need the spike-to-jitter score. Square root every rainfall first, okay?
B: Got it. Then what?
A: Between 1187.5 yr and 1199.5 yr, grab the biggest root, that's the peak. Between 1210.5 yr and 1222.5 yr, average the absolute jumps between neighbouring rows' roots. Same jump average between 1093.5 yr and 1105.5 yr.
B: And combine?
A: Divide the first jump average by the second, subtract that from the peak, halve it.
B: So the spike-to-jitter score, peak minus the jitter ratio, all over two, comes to 2.03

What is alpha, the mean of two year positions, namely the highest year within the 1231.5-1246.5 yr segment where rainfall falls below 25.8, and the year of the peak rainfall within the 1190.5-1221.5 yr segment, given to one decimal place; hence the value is 1228.0 yr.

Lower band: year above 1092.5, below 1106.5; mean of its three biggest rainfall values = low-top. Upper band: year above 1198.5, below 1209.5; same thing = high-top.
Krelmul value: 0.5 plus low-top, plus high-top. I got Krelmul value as 57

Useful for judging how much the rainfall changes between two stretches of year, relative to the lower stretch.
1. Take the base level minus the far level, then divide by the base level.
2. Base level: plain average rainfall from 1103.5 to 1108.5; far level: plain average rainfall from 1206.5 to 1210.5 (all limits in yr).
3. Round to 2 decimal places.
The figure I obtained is 0.11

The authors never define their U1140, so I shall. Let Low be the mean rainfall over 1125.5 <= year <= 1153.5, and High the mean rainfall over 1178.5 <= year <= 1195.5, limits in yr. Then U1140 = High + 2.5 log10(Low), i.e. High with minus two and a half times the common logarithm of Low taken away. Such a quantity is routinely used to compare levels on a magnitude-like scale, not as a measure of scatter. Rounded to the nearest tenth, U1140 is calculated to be 28.9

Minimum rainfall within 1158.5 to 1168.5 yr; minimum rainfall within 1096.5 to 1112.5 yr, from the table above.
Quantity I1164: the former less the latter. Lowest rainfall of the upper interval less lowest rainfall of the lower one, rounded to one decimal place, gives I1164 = -9.8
